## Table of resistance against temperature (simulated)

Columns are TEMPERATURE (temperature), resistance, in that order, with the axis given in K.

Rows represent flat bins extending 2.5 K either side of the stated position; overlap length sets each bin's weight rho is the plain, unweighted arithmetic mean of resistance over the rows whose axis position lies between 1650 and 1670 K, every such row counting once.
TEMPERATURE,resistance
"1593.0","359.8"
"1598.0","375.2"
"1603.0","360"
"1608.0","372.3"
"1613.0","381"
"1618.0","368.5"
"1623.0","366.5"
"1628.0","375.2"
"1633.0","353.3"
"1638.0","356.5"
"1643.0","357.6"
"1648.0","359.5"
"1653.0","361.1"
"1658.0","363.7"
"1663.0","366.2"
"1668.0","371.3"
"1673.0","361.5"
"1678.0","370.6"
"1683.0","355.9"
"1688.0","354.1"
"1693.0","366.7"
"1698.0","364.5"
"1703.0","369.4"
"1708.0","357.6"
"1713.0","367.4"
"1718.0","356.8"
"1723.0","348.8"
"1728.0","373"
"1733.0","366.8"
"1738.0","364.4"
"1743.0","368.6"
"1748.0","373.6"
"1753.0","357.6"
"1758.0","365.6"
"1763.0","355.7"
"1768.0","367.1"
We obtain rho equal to 366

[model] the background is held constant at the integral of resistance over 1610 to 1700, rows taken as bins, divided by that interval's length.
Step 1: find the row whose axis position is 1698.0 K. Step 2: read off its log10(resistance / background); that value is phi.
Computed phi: 0.000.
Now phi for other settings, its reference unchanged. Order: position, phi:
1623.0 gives 0.003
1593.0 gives -0.005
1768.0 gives 0.004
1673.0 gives -0.003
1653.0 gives -0.004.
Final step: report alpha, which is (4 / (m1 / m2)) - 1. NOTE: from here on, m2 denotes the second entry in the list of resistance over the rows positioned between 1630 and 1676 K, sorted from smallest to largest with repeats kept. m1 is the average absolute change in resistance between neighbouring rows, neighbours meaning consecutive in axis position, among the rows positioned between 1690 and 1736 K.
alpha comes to 146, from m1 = 9.7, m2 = 356.5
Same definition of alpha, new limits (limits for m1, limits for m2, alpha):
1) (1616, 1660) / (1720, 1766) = 264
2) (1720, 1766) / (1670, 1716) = 149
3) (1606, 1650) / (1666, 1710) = 189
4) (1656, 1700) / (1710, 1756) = 197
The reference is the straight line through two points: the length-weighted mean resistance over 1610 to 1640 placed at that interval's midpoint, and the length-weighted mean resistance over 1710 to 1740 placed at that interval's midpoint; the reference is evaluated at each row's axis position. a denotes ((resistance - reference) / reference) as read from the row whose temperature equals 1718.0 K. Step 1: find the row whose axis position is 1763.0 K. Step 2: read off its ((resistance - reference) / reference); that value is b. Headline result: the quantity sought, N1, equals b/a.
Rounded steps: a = -0.017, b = -0.015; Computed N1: 0.9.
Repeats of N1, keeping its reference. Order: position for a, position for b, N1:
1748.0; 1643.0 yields -0.7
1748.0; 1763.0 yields -0.5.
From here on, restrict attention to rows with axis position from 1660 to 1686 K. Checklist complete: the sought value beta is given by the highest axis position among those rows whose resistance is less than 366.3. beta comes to 1683.0 K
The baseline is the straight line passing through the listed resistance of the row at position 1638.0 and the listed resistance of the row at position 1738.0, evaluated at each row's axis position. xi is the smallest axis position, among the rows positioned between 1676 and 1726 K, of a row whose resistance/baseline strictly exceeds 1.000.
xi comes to 1678.0 K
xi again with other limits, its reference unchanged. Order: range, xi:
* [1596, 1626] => 1598.0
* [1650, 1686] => 1653.0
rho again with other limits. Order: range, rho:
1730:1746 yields 367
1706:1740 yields 362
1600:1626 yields 370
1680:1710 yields 361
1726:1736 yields 370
